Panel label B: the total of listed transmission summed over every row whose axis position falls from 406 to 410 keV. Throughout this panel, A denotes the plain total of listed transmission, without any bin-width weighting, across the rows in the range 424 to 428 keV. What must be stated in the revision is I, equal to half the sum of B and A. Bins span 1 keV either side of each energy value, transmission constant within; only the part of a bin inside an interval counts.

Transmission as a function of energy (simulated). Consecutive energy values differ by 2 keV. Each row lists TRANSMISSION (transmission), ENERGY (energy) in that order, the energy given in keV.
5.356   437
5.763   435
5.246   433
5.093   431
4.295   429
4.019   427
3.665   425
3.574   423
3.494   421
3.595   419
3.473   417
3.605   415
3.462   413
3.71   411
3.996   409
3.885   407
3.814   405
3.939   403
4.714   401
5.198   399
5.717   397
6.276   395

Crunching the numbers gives 7.8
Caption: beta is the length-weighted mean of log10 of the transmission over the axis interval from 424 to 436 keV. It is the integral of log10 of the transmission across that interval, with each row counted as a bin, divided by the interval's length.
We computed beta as 0.66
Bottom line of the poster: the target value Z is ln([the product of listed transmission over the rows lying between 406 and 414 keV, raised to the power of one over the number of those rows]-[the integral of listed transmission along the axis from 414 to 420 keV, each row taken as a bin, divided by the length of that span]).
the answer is -1.6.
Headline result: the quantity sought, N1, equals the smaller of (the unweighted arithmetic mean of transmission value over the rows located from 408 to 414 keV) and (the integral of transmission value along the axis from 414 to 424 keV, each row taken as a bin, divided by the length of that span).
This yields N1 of 3.5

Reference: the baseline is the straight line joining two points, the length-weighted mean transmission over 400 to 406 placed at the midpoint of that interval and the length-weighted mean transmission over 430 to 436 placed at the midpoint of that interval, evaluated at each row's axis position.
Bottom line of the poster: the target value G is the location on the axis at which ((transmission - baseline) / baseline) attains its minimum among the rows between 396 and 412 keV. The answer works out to 411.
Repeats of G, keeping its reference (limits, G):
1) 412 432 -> 421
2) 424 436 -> 425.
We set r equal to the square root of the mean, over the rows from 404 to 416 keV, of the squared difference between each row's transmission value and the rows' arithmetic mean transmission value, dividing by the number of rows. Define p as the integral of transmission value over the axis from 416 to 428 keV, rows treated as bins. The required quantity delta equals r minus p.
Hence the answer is -43.5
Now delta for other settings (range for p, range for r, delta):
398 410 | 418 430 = -50.8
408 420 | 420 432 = -43.1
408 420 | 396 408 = -43.0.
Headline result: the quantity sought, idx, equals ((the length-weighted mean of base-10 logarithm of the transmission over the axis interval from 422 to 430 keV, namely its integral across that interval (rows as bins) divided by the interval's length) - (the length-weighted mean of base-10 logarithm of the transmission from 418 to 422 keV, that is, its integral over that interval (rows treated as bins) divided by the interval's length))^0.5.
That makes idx 0.20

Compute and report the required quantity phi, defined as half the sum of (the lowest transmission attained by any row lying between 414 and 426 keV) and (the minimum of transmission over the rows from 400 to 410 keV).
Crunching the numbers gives 3.64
